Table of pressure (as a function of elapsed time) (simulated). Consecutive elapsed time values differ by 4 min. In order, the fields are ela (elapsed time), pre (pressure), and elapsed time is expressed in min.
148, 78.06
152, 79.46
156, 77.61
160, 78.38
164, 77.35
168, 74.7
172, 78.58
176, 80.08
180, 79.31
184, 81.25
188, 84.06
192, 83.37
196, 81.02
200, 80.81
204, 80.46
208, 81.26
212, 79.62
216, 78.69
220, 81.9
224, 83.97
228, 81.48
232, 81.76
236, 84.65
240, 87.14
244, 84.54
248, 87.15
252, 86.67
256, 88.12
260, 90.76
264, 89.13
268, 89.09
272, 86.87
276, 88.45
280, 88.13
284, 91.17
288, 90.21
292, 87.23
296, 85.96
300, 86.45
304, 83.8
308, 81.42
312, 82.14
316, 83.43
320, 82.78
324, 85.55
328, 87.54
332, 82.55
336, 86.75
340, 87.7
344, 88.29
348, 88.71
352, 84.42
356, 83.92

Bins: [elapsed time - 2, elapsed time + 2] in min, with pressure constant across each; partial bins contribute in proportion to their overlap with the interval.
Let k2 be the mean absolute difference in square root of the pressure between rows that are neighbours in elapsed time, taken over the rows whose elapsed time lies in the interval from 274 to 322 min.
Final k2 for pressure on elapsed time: 0.082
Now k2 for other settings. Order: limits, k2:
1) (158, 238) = 0.095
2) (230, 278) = 0.101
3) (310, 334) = 0.127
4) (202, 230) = 0.103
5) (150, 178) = 0.111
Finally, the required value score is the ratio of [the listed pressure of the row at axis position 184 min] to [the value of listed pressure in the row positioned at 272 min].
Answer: 0.94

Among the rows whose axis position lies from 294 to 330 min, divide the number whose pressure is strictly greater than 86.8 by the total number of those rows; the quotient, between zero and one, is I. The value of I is 0.11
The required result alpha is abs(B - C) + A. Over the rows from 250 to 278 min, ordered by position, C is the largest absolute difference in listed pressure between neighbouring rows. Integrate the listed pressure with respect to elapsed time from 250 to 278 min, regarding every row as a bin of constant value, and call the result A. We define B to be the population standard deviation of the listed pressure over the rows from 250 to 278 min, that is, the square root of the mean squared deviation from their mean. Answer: 2478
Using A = 2476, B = 1.3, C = 2.64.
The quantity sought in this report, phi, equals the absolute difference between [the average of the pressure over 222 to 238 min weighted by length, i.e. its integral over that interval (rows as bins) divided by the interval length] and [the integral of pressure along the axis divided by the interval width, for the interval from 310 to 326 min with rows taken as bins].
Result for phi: 0.5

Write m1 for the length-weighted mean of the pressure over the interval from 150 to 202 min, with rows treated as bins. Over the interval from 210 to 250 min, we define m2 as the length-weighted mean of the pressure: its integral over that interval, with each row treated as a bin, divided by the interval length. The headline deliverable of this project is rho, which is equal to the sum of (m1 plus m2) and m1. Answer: 242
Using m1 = 79.7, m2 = 83.1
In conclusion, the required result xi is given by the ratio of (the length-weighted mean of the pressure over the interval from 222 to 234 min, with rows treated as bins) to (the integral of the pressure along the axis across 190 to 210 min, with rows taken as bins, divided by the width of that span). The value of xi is 1.01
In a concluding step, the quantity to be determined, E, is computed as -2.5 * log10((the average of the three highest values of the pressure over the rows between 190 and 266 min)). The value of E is -4.88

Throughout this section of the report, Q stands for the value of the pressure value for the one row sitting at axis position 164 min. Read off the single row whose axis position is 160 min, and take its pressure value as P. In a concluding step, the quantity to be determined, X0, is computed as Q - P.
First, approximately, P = 78.38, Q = 77.35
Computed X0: -1.0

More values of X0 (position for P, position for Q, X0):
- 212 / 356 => 4.3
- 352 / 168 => -9.7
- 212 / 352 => 4.8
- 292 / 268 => 1.9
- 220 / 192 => 1.5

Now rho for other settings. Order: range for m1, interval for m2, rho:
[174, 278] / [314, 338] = 253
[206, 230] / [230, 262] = 249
